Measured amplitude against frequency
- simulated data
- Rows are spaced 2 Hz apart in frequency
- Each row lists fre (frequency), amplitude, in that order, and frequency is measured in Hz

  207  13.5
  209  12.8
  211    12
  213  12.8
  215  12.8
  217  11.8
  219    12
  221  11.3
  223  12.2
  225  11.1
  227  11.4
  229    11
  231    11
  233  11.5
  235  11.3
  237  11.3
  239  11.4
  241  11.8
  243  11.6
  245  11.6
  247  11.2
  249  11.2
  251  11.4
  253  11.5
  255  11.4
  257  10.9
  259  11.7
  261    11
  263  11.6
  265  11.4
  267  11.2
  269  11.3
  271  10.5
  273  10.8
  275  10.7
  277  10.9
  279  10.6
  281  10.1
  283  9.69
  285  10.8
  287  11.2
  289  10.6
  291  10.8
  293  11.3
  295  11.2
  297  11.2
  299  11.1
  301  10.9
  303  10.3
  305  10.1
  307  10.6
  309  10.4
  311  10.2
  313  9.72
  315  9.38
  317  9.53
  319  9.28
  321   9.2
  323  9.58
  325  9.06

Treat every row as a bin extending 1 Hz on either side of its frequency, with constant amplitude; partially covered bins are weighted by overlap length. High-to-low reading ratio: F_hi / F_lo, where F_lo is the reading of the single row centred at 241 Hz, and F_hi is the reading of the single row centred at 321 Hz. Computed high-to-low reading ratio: 0.78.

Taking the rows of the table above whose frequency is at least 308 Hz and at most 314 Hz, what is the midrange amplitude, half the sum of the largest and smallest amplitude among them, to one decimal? 10.1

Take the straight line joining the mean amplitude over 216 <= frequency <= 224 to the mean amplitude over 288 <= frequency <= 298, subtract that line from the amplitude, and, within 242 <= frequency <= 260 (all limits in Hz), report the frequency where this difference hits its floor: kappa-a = 257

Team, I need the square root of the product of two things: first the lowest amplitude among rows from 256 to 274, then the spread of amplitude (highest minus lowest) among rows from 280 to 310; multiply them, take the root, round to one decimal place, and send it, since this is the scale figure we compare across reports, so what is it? 4.1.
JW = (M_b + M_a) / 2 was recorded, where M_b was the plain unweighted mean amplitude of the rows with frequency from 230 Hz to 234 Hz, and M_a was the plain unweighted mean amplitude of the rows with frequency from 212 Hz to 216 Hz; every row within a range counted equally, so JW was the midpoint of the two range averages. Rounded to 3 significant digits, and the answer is 12.0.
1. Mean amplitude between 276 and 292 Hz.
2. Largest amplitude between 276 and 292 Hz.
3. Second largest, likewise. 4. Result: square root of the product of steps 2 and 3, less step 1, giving 0.463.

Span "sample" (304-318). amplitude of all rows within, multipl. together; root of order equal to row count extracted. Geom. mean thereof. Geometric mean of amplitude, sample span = 10.0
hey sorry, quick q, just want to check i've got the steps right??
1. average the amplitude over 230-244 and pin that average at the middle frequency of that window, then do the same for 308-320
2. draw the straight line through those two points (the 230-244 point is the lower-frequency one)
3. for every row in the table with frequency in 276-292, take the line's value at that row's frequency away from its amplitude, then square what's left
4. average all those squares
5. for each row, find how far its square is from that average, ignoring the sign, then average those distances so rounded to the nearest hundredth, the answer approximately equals 0.20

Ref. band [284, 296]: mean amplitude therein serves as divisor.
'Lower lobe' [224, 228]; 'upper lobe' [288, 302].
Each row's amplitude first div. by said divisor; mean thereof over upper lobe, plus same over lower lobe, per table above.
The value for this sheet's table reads 2.03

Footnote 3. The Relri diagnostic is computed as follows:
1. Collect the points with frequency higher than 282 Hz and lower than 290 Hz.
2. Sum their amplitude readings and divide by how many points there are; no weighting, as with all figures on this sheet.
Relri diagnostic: 10.6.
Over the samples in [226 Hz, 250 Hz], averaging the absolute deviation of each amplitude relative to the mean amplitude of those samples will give 0.19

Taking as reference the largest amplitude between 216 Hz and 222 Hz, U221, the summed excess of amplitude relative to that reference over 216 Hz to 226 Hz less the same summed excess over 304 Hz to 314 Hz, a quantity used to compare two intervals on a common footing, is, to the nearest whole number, 7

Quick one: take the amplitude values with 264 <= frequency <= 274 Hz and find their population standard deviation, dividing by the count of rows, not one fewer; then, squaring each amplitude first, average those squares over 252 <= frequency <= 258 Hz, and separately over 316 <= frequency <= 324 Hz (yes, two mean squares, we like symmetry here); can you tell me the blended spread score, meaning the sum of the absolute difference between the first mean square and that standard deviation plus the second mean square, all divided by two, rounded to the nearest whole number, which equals 108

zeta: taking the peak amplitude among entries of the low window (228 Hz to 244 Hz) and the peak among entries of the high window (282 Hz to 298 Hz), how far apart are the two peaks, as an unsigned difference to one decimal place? 0.5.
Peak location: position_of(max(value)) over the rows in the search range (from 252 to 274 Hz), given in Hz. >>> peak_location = 259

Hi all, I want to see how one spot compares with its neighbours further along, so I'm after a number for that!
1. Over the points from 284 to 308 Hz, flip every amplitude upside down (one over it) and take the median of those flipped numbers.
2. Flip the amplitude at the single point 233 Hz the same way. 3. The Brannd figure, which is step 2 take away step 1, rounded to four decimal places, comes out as -0.0052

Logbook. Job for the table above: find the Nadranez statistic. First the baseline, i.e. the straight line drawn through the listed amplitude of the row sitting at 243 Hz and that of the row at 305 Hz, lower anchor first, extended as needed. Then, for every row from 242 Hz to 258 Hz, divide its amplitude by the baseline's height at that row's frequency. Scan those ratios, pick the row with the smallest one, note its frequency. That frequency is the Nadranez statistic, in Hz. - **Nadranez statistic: 257 Hz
